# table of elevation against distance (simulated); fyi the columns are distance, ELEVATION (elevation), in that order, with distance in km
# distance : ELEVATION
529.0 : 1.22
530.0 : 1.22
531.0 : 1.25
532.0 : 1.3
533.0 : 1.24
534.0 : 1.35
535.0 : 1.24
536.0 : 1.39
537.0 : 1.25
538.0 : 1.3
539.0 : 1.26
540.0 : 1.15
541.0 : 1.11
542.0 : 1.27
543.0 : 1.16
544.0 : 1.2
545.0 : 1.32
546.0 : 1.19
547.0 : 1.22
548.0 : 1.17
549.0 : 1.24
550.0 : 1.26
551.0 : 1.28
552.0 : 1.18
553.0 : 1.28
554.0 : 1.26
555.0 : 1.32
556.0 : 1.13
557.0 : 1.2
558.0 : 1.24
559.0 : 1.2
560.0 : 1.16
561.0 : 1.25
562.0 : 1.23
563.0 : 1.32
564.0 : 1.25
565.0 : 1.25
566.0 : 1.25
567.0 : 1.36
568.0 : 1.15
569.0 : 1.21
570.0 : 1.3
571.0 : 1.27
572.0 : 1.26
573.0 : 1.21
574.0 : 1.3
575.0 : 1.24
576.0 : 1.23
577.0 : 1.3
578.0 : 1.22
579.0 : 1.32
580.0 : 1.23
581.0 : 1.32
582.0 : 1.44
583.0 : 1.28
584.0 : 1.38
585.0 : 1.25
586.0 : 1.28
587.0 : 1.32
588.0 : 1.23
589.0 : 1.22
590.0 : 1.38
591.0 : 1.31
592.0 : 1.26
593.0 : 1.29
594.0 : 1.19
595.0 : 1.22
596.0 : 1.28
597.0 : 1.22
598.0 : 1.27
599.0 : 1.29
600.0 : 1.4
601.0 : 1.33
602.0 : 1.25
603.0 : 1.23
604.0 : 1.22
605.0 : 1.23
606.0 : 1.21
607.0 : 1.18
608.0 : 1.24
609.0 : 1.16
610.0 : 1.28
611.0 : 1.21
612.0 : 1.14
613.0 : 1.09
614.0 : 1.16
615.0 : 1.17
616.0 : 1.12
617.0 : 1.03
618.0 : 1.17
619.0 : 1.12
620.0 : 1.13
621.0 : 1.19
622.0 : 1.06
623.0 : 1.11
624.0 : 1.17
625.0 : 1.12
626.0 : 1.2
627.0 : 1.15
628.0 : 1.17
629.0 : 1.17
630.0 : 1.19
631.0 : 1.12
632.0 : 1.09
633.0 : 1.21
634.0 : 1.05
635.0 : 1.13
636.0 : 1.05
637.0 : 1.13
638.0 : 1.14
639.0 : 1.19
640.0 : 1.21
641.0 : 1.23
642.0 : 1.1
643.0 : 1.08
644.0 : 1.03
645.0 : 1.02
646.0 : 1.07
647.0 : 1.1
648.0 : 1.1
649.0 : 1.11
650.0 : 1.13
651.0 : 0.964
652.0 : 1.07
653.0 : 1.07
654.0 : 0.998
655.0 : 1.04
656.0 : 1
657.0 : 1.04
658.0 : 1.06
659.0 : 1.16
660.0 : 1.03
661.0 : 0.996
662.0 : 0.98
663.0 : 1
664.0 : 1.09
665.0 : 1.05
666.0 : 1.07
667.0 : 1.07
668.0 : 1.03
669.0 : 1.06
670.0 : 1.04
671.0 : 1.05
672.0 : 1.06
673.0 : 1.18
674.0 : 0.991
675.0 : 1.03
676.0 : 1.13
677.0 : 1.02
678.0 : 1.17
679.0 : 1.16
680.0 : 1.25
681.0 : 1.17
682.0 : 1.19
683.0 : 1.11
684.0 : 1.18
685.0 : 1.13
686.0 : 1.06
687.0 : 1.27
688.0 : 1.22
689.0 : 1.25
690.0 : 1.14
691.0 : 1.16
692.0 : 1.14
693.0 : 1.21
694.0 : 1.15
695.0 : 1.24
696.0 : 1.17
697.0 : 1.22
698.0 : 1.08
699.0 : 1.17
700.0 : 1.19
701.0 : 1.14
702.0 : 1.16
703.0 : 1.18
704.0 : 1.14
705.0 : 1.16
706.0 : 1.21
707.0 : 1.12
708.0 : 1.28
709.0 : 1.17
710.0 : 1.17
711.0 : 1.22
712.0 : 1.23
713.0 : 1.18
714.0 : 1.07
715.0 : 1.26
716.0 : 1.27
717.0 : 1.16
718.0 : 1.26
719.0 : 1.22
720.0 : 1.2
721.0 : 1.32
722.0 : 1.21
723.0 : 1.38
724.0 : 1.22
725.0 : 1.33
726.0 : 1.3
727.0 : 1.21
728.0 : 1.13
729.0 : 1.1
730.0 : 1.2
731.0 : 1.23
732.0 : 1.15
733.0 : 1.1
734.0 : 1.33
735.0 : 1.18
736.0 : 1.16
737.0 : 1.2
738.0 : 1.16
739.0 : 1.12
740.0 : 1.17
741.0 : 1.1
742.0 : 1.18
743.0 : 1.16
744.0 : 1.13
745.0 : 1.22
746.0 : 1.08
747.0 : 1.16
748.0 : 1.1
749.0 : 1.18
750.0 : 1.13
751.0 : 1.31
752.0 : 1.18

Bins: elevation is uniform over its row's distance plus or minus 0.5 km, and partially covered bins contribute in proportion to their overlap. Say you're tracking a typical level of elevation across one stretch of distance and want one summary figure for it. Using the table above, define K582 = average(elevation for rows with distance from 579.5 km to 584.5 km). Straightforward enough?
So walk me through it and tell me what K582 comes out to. 1.33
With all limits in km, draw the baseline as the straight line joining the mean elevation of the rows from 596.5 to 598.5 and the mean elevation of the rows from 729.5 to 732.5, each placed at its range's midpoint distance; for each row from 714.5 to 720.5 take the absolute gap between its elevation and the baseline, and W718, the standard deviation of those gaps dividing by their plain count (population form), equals 0.024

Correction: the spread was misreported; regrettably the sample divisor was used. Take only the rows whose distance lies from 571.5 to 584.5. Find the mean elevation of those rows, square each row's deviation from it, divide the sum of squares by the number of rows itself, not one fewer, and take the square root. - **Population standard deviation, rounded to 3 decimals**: 0.065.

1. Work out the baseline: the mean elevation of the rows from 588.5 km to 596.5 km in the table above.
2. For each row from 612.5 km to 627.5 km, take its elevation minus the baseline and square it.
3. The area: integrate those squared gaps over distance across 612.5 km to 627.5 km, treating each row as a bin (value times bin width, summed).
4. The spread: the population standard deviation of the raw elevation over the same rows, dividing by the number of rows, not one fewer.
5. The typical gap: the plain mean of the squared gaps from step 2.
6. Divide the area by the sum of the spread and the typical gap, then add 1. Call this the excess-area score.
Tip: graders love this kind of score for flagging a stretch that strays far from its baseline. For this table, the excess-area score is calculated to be 6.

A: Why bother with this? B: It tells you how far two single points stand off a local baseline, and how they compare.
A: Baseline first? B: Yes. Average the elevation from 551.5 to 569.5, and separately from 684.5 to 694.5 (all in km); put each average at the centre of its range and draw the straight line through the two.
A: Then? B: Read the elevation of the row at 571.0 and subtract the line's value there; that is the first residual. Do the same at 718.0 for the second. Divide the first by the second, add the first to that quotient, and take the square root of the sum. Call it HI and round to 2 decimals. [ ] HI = 0.66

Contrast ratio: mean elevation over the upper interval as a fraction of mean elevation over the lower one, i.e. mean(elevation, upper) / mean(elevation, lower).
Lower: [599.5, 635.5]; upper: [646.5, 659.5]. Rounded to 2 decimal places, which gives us 0.91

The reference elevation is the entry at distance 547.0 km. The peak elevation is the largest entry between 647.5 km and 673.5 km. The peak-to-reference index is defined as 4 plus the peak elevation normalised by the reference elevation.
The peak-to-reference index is 4.97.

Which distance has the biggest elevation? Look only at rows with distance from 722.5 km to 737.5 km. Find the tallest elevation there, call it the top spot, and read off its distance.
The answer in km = 723.0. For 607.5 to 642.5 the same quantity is 610.0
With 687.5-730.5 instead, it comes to 723.0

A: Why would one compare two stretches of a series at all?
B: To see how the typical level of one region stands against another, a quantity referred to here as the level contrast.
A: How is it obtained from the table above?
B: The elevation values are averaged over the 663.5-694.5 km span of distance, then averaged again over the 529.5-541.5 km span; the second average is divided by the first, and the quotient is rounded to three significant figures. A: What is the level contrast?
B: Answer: 1.12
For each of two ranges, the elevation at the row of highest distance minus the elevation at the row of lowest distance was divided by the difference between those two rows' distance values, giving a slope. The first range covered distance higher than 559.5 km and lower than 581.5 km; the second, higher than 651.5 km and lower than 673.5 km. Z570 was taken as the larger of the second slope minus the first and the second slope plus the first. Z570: 0.013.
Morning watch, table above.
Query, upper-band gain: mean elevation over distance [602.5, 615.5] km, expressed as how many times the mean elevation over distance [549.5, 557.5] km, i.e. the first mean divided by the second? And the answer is 0.96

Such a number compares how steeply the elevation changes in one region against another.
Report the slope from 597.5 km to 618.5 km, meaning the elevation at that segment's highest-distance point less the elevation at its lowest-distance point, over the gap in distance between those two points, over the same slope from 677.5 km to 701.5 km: 3.83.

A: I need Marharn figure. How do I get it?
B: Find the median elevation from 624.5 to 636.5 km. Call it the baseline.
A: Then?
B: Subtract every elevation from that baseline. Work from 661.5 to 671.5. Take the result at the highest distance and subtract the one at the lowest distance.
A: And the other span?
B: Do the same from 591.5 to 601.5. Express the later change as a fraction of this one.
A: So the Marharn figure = 1.0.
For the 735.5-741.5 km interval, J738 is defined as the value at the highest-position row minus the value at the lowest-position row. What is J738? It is -0.06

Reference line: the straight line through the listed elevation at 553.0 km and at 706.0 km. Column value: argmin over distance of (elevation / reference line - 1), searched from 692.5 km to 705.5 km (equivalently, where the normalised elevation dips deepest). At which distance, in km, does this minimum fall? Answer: 698.0 km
